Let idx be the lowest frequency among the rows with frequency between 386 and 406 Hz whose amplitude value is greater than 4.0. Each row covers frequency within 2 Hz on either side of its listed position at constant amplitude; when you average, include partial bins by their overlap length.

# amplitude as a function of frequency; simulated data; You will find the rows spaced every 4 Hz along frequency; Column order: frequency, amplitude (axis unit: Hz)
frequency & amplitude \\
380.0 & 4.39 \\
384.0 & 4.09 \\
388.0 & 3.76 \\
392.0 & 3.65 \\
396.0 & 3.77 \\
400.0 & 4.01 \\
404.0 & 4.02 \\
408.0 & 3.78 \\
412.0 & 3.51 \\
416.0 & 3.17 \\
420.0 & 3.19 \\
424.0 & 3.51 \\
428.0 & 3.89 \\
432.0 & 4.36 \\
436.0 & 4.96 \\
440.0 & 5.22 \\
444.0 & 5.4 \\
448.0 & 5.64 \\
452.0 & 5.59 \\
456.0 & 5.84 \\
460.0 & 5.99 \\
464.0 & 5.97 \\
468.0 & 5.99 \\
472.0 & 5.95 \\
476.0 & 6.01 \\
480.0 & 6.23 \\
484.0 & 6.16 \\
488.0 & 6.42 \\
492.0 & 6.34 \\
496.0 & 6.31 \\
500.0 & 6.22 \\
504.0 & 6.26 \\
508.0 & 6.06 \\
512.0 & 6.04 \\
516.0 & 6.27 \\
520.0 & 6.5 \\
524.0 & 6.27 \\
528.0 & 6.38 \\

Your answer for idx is 400.0 Hz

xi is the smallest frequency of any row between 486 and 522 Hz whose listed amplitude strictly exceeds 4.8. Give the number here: 488.0 Hz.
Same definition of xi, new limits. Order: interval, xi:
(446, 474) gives 448.0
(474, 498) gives 476.0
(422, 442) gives 436.0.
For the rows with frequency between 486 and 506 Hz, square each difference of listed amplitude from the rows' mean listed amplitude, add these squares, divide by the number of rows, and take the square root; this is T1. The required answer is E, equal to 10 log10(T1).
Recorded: -12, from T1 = 0.07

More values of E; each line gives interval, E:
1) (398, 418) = -5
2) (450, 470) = -8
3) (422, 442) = -2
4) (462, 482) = -10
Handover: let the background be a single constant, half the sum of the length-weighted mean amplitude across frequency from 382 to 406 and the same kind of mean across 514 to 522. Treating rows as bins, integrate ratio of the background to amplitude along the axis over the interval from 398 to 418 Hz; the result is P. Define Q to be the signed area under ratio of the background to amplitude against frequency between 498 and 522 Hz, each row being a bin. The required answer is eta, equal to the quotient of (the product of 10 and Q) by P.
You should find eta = 7.1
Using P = 28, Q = 19.8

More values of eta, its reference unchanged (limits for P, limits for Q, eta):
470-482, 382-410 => 36.6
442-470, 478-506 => 9.2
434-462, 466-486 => 6.5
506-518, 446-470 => 21.0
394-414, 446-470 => 7.8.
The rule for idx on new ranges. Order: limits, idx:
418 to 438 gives 432.0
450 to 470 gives 452.0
